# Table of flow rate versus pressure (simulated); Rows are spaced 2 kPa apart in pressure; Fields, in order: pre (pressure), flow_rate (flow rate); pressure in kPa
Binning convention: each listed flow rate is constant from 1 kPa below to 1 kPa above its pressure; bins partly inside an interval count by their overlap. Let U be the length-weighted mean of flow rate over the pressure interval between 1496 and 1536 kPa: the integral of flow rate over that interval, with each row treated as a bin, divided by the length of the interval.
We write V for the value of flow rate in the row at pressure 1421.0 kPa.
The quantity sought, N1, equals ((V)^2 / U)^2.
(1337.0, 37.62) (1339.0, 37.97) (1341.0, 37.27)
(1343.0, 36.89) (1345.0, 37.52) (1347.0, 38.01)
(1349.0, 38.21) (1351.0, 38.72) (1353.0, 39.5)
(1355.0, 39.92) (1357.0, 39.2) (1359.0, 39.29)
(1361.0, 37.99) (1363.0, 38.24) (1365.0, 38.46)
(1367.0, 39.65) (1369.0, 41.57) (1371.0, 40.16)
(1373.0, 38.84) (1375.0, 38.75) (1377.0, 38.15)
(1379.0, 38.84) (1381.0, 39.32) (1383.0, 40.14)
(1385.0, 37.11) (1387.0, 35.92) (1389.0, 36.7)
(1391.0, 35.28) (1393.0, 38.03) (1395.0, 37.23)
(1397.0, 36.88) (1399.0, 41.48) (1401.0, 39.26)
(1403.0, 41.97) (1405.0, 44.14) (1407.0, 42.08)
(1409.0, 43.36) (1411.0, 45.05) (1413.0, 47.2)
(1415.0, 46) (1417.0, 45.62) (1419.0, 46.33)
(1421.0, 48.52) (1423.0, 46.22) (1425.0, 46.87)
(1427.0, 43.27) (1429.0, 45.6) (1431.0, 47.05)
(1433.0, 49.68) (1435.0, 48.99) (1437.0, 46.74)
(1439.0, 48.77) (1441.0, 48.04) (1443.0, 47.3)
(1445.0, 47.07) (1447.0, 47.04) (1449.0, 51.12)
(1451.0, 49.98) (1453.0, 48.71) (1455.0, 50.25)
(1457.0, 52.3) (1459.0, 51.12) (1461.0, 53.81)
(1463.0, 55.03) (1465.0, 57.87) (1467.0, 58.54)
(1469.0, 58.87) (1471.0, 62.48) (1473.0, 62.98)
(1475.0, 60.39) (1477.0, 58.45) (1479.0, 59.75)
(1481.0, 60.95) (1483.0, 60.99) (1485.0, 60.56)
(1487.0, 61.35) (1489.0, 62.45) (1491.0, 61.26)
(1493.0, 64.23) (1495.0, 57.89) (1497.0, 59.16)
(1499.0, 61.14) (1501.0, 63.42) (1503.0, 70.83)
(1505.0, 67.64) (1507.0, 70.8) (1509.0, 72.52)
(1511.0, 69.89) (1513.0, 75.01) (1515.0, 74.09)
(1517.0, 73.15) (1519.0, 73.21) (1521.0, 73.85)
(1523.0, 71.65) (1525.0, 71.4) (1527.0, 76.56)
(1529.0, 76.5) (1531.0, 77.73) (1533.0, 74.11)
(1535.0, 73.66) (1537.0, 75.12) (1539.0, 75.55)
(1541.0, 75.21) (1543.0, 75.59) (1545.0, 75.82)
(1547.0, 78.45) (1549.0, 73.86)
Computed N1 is 1090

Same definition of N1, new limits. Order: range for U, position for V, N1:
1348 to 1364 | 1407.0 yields 2074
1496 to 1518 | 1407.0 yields 661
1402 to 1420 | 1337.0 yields 1005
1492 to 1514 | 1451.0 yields 1407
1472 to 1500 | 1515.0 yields 8145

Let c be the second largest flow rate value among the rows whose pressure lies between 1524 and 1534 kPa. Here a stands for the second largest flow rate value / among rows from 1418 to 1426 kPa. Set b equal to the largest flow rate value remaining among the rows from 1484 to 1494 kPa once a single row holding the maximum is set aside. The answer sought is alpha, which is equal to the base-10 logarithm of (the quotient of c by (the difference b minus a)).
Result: 0.7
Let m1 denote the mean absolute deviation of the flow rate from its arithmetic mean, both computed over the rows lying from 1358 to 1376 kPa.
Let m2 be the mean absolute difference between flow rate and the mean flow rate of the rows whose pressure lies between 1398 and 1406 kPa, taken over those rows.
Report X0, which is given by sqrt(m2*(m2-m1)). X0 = 0.8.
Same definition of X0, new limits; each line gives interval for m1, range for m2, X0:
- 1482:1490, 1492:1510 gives 4.3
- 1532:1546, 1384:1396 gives 0.3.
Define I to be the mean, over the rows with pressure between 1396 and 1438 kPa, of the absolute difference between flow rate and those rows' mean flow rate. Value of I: 2.5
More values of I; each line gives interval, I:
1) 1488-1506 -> 3.0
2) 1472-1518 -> 4.9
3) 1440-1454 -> 1.3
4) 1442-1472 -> 4.0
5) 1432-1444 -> 0.9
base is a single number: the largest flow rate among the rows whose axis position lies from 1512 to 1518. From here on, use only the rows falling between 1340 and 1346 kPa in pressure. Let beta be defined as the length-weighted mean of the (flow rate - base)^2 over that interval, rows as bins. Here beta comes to 1428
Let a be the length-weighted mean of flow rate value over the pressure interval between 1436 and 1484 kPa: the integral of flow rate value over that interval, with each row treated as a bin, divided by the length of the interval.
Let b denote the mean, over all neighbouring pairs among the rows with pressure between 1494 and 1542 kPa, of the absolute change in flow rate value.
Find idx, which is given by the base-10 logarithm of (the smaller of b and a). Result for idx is 0.31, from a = 54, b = 2.0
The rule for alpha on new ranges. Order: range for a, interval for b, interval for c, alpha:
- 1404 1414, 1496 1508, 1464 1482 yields 0.4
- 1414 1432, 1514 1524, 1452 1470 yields 0.3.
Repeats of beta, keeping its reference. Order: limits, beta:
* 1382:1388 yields 1393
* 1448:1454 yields 630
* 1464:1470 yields 275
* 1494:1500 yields 246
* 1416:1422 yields 796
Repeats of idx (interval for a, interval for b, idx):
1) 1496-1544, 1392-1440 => 0.27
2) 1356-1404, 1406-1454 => 0.19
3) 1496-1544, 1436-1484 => 0.17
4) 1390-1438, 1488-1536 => 0.38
